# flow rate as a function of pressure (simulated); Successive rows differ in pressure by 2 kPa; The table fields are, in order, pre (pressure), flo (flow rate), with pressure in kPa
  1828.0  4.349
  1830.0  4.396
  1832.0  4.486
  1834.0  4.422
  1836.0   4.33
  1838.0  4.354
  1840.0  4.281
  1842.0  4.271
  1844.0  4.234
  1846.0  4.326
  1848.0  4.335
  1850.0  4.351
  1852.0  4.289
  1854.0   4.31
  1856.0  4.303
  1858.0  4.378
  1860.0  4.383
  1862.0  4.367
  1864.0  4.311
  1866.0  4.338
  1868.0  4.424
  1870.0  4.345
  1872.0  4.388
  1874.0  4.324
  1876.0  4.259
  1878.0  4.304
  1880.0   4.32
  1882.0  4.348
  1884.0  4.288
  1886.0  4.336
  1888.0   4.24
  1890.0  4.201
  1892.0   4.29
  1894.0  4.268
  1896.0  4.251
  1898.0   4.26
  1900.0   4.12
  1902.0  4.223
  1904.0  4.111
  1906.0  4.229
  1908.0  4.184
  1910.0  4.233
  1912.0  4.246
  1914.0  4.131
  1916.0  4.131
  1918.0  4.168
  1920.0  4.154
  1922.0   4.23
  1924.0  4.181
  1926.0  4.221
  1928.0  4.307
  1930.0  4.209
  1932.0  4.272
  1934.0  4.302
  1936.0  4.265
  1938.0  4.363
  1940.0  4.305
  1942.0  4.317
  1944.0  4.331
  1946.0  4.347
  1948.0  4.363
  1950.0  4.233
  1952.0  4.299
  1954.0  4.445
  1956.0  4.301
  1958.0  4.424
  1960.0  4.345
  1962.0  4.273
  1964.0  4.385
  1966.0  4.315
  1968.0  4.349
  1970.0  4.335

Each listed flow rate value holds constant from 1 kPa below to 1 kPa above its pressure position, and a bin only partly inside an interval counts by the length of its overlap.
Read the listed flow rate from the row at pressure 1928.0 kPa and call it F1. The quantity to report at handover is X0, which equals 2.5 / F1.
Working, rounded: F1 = 4.307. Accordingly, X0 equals 0.580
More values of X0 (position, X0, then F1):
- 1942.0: 0.579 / 4.317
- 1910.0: 0.591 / 4.233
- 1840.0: 0.584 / 4.281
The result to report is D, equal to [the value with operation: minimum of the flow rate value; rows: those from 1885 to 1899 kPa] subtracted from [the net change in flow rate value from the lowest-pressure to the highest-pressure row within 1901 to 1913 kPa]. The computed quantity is -4.18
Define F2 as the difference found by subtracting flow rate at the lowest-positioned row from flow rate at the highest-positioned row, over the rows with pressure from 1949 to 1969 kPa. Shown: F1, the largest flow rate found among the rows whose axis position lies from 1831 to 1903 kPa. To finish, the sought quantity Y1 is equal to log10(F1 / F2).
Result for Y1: 1.59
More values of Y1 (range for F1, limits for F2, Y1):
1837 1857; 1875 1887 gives 1.75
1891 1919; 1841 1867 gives 1.81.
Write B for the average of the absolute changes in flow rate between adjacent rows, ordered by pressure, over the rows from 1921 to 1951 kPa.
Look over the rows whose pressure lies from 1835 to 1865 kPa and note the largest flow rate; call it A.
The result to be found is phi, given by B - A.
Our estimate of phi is -4.33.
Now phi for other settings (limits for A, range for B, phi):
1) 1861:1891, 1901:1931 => -4.36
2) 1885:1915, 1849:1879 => -4.29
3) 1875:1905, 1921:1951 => -4.29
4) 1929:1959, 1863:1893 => -4.39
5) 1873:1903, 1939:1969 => -4.27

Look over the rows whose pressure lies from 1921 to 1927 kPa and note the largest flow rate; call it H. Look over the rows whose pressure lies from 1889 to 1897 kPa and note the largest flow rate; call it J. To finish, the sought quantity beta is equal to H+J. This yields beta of 8.52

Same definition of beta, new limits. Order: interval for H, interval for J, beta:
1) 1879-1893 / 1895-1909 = 8.61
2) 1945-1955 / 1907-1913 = 8.69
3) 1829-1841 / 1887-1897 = 8.78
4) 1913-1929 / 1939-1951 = 8.67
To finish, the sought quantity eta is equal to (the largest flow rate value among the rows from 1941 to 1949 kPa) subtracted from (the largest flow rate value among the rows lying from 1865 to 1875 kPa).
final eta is 0.06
